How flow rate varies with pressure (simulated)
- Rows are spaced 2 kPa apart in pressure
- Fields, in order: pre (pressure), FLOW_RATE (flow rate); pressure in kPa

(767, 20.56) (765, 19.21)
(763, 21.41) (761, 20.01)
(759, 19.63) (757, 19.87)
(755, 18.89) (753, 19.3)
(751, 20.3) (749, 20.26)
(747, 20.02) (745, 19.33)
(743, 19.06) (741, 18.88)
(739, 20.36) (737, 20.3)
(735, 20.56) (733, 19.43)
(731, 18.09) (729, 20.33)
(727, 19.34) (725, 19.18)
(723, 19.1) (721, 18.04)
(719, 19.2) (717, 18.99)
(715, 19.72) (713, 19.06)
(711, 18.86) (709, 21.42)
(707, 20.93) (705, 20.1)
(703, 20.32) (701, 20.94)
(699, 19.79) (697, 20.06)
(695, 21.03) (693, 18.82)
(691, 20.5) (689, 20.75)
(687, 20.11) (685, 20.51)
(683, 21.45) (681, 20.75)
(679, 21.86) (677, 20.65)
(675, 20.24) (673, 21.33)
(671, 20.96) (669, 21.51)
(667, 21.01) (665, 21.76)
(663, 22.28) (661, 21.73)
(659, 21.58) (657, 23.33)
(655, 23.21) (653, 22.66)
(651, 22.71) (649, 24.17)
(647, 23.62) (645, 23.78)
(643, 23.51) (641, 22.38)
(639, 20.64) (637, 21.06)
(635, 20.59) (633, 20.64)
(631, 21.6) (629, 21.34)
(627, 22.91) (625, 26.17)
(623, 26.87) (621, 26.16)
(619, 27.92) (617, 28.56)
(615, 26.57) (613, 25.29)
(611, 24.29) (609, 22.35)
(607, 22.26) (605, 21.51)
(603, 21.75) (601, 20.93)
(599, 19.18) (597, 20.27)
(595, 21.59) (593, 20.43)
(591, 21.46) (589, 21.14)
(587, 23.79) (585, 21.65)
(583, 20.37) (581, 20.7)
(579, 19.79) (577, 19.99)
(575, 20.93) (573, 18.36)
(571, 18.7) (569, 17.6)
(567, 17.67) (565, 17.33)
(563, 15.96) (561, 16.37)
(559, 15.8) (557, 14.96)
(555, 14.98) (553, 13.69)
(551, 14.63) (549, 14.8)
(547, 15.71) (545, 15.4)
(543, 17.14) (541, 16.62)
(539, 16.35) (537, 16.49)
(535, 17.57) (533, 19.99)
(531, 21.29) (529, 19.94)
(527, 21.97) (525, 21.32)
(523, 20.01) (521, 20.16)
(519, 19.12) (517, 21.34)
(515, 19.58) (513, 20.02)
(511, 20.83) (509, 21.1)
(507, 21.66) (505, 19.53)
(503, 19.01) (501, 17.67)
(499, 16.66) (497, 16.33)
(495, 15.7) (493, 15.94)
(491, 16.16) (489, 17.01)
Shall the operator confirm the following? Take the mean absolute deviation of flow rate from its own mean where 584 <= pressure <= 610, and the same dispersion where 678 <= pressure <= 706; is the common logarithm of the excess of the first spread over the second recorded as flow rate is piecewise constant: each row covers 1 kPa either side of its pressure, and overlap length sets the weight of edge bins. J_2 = -0.6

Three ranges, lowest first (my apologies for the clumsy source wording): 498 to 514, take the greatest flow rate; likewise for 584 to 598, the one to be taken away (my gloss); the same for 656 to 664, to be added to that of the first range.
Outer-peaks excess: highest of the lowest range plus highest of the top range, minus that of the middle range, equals 21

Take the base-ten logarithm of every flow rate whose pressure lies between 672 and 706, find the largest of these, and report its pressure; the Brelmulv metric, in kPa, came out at 679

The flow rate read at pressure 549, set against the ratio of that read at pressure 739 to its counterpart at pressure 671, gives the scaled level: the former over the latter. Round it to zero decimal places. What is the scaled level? 15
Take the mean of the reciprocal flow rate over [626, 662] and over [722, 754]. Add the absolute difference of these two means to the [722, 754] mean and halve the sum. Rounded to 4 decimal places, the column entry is 0.0286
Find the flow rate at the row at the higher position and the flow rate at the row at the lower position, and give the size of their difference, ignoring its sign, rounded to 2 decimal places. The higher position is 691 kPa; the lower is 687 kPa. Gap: 0.39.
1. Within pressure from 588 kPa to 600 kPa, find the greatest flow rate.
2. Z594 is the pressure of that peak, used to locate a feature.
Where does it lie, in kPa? 595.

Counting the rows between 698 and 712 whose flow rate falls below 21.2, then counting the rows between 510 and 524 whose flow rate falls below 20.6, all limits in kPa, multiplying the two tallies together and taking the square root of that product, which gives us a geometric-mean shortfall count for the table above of 5.5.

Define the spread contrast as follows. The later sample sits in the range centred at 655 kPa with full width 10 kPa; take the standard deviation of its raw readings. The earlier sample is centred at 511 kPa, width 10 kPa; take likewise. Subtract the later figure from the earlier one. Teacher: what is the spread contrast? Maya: 0.1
